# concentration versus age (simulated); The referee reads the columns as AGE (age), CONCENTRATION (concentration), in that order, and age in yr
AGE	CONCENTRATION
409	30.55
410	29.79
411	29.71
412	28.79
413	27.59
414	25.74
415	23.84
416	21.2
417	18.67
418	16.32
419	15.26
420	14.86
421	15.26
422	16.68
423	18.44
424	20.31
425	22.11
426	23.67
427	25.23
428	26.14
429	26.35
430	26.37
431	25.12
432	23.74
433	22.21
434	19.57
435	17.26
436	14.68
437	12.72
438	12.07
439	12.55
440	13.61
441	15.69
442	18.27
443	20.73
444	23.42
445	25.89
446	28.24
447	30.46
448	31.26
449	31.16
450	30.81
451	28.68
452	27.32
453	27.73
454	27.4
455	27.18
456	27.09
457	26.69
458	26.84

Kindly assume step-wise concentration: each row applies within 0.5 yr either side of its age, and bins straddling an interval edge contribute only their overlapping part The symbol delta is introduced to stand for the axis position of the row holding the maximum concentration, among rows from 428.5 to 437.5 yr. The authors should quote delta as 430 yr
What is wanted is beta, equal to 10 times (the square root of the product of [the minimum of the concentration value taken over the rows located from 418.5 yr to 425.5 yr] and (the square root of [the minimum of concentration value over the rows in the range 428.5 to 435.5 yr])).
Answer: 79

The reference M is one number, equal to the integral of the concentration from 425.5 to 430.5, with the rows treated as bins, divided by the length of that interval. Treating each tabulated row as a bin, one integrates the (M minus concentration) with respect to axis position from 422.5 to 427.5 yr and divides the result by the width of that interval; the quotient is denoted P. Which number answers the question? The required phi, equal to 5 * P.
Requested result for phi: 18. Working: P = 4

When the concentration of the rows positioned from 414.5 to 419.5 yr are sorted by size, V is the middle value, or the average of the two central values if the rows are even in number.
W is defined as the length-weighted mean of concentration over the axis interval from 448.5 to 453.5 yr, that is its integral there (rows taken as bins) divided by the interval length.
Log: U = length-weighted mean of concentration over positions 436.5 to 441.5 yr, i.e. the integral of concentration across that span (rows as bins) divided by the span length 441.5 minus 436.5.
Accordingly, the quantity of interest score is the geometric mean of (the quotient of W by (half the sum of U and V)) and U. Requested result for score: 4.9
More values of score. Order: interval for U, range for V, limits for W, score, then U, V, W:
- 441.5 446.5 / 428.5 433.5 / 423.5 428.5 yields 4.8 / 23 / 25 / 23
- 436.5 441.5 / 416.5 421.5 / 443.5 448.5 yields 5.1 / 13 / 15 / 28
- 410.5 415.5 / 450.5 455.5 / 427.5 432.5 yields 5.0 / 27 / 27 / 26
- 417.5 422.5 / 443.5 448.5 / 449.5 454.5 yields 4.5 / 16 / 28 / 28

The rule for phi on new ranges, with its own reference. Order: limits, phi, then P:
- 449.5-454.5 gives -14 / -3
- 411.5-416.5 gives 1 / 0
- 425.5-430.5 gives 0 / 0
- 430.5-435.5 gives 20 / 4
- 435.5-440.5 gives 62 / 12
